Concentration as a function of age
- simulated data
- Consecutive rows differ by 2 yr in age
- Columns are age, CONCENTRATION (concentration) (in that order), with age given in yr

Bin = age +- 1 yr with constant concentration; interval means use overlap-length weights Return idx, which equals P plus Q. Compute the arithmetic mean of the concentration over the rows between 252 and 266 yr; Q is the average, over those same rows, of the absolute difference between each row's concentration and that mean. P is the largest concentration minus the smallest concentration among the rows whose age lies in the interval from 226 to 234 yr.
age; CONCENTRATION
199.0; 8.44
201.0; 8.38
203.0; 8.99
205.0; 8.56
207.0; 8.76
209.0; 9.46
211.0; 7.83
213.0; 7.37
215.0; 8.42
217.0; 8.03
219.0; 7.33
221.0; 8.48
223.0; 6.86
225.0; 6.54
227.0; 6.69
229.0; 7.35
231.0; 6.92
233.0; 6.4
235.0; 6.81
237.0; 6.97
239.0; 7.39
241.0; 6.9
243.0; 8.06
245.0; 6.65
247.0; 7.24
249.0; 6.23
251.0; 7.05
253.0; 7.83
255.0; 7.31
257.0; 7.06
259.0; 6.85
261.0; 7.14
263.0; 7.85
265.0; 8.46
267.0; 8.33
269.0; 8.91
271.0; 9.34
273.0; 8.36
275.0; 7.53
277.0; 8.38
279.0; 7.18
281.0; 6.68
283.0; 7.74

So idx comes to 1.4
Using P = 0.95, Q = 0.47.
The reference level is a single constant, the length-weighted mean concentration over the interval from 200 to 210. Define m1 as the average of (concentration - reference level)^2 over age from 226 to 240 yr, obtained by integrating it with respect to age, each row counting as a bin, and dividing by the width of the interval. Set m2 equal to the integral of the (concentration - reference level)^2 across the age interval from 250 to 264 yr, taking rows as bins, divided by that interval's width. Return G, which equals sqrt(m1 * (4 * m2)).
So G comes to 6.1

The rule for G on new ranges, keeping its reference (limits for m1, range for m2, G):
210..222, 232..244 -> 3.7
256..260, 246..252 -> 7.7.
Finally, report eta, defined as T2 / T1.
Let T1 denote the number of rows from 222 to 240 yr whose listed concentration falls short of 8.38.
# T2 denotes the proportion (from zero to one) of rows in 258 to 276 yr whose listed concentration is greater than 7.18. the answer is 0.086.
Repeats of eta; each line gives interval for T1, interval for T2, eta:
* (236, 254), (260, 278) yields 0.099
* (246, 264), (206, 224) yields 0.099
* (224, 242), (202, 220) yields 0.111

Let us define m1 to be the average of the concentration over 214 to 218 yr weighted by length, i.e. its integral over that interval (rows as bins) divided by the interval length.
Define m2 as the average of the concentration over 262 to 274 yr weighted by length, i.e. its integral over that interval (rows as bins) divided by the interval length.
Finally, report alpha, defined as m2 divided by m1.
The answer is 1.04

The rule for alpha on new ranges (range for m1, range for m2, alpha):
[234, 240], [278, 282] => 0.98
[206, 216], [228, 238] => 0.82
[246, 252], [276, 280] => 1.14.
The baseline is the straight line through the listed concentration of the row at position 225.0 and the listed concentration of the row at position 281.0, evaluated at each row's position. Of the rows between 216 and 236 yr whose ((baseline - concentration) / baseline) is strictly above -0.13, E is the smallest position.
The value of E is 219.0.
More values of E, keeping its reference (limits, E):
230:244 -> 231.0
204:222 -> 219.0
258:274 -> 259.0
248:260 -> 249.0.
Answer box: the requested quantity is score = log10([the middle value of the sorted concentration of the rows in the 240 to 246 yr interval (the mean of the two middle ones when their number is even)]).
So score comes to 0.839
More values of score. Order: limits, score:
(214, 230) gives 0.866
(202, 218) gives 0.929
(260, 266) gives 0.895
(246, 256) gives 0.860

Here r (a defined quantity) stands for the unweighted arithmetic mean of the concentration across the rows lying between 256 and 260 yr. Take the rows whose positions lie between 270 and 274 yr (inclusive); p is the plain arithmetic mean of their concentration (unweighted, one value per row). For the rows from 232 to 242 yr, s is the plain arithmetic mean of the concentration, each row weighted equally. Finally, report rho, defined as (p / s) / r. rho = 0.18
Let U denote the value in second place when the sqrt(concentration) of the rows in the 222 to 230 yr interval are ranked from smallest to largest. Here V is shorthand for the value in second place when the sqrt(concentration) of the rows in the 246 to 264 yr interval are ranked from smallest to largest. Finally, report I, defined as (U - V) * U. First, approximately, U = 2.59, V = 2.62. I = -0.1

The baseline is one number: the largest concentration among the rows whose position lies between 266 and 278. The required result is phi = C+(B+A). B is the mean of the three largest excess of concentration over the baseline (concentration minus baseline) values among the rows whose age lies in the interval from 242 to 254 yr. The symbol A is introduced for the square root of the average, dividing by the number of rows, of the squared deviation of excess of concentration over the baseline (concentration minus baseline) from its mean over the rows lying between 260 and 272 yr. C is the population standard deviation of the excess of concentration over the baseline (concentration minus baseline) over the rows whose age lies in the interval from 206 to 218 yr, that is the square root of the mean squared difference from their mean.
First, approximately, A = 0.71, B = -1.63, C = 0.67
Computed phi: -0.25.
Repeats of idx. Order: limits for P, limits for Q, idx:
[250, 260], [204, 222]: 1.5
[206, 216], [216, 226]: 2.7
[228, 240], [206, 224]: 1.6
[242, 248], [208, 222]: 2.0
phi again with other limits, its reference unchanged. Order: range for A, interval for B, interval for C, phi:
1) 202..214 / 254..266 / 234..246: -0.29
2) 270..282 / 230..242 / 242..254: -0.73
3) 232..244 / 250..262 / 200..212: -0.89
